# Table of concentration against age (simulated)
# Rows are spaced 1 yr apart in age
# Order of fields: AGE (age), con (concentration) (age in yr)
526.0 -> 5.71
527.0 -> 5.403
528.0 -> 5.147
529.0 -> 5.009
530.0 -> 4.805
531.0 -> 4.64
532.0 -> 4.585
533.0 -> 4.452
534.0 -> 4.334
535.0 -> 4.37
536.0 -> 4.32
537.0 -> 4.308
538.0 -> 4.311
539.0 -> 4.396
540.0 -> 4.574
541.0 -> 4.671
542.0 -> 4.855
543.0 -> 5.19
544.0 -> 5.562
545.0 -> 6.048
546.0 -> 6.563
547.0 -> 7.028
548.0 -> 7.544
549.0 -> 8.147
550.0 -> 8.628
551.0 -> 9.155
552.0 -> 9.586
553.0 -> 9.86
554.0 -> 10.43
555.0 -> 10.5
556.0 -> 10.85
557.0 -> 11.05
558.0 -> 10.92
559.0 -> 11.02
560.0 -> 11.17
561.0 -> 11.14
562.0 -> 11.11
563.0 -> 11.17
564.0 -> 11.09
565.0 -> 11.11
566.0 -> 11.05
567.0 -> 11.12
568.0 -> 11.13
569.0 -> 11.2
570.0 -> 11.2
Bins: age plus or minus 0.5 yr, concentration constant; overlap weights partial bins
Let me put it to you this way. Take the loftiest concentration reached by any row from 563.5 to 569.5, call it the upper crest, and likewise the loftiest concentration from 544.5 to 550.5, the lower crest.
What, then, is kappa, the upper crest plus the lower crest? 19.8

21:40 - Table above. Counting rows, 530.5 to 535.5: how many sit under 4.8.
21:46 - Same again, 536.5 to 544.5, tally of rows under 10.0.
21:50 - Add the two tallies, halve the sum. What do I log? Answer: 6.5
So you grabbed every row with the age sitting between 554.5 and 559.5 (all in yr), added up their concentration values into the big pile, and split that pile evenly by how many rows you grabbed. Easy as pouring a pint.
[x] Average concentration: 11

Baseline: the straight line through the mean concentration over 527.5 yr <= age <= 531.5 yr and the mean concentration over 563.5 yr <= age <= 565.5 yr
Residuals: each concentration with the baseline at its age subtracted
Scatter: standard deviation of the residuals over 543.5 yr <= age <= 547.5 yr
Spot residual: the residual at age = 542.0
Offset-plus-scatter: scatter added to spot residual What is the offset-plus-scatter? -1.9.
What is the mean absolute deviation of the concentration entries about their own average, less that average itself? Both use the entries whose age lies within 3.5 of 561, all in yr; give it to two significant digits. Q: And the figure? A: -11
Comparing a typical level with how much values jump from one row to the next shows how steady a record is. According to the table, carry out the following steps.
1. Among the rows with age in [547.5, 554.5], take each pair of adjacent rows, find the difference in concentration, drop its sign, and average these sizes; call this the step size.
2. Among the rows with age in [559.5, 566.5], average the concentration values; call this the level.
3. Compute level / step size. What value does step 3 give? 23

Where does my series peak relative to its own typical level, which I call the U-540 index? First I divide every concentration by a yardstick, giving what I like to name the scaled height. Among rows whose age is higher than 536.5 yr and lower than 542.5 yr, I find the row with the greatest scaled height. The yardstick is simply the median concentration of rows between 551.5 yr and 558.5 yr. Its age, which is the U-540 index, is 542.0 yr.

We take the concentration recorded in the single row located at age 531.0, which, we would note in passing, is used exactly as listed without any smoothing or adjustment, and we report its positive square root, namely 2.2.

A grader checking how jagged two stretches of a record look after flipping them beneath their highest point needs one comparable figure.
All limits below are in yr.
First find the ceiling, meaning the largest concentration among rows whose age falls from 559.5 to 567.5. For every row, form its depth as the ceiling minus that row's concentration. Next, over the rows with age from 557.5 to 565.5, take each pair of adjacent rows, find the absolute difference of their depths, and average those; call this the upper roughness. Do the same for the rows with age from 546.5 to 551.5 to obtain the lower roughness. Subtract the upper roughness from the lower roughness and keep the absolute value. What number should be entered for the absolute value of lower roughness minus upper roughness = 0.46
